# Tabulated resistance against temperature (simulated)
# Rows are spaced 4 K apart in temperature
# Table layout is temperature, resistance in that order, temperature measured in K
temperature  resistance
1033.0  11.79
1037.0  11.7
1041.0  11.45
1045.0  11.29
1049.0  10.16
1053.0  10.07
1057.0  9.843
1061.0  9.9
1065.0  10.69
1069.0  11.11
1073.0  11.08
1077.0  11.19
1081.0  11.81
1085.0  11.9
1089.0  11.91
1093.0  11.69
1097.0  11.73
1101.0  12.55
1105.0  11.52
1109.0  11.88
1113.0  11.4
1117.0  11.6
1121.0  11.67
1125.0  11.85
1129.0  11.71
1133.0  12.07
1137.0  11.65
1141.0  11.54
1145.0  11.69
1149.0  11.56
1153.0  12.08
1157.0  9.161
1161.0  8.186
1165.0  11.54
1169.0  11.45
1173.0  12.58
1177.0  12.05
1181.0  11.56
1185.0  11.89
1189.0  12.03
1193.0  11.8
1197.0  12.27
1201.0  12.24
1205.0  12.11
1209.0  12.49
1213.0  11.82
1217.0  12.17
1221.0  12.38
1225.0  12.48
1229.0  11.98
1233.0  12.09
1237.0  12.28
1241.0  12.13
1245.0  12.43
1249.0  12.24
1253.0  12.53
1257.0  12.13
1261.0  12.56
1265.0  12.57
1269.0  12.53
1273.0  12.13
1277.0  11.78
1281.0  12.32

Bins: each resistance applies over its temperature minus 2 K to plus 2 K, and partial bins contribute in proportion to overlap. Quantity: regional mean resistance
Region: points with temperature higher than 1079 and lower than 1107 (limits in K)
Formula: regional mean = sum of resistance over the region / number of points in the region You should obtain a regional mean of 11.9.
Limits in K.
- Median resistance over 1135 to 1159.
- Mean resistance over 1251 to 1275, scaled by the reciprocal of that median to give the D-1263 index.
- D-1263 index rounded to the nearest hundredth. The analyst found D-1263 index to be 1.07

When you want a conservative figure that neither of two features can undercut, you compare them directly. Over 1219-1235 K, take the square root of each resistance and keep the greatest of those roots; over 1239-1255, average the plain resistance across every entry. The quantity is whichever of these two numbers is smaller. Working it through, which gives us 3.53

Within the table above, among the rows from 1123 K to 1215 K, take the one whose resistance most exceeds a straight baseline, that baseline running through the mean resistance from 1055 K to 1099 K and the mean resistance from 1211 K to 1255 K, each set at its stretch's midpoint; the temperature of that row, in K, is 1173.0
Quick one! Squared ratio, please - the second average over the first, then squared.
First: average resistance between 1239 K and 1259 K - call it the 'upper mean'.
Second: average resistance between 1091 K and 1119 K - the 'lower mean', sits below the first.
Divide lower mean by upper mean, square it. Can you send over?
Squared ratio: 0.92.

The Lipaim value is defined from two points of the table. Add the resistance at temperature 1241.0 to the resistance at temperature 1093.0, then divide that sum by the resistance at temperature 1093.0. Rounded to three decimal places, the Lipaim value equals 2.038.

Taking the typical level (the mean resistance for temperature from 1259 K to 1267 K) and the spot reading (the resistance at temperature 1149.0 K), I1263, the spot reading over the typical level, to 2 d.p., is 0.92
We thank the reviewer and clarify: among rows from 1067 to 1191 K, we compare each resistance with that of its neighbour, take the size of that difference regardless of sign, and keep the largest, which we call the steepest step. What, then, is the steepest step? 3.35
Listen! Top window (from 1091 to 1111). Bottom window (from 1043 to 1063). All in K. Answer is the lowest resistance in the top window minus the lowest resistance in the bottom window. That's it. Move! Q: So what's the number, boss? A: 1.7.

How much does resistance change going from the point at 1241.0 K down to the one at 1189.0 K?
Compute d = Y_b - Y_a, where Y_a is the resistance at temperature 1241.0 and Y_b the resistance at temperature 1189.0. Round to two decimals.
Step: -0.10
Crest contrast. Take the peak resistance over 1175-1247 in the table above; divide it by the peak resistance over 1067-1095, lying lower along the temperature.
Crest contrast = 1.05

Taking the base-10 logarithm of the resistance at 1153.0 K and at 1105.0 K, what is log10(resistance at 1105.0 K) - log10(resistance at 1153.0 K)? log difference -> -0.02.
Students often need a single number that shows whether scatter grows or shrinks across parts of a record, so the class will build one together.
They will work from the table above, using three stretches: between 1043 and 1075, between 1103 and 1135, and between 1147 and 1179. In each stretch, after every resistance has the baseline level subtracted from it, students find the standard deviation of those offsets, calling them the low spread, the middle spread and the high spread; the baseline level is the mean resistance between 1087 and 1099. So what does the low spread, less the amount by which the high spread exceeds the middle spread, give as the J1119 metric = -0.7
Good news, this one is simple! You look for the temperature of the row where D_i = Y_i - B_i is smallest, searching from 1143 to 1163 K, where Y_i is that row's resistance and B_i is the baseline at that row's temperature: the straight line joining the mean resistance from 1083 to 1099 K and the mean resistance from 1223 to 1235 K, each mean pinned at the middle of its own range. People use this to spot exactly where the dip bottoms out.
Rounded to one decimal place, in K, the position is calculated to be 1161.0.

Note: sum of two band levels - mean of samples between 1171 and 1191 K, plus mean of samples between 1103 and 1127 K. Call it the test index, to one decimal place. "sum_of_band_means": 23.7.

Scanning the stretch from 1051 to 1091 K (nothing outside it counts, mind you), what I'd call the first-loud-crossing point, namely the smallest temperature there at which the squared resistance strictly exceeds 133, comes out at 1081.0 K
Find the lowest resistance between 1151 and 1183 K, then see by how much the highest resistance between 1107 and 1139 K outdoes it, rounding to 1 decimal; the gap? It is 3.9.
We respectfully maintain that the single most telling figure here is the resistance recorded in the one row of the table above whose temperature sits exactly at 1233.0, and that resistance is 12.09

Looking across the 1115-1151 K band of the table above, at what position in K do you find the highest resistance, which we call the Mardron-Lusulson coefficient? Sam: 1133.0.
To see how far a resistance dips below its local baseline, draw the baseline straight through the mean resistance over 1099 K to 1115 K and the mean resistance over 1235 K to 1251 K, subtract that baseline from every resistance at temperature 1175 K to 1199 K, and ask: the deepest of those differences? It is -0.51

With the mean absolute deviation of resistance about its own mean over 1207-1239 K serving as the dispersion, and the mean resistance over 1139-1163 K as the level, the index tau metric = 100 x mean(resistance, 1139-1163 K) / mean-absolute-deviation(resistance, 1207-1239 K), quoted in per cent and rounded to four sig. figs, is 5454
